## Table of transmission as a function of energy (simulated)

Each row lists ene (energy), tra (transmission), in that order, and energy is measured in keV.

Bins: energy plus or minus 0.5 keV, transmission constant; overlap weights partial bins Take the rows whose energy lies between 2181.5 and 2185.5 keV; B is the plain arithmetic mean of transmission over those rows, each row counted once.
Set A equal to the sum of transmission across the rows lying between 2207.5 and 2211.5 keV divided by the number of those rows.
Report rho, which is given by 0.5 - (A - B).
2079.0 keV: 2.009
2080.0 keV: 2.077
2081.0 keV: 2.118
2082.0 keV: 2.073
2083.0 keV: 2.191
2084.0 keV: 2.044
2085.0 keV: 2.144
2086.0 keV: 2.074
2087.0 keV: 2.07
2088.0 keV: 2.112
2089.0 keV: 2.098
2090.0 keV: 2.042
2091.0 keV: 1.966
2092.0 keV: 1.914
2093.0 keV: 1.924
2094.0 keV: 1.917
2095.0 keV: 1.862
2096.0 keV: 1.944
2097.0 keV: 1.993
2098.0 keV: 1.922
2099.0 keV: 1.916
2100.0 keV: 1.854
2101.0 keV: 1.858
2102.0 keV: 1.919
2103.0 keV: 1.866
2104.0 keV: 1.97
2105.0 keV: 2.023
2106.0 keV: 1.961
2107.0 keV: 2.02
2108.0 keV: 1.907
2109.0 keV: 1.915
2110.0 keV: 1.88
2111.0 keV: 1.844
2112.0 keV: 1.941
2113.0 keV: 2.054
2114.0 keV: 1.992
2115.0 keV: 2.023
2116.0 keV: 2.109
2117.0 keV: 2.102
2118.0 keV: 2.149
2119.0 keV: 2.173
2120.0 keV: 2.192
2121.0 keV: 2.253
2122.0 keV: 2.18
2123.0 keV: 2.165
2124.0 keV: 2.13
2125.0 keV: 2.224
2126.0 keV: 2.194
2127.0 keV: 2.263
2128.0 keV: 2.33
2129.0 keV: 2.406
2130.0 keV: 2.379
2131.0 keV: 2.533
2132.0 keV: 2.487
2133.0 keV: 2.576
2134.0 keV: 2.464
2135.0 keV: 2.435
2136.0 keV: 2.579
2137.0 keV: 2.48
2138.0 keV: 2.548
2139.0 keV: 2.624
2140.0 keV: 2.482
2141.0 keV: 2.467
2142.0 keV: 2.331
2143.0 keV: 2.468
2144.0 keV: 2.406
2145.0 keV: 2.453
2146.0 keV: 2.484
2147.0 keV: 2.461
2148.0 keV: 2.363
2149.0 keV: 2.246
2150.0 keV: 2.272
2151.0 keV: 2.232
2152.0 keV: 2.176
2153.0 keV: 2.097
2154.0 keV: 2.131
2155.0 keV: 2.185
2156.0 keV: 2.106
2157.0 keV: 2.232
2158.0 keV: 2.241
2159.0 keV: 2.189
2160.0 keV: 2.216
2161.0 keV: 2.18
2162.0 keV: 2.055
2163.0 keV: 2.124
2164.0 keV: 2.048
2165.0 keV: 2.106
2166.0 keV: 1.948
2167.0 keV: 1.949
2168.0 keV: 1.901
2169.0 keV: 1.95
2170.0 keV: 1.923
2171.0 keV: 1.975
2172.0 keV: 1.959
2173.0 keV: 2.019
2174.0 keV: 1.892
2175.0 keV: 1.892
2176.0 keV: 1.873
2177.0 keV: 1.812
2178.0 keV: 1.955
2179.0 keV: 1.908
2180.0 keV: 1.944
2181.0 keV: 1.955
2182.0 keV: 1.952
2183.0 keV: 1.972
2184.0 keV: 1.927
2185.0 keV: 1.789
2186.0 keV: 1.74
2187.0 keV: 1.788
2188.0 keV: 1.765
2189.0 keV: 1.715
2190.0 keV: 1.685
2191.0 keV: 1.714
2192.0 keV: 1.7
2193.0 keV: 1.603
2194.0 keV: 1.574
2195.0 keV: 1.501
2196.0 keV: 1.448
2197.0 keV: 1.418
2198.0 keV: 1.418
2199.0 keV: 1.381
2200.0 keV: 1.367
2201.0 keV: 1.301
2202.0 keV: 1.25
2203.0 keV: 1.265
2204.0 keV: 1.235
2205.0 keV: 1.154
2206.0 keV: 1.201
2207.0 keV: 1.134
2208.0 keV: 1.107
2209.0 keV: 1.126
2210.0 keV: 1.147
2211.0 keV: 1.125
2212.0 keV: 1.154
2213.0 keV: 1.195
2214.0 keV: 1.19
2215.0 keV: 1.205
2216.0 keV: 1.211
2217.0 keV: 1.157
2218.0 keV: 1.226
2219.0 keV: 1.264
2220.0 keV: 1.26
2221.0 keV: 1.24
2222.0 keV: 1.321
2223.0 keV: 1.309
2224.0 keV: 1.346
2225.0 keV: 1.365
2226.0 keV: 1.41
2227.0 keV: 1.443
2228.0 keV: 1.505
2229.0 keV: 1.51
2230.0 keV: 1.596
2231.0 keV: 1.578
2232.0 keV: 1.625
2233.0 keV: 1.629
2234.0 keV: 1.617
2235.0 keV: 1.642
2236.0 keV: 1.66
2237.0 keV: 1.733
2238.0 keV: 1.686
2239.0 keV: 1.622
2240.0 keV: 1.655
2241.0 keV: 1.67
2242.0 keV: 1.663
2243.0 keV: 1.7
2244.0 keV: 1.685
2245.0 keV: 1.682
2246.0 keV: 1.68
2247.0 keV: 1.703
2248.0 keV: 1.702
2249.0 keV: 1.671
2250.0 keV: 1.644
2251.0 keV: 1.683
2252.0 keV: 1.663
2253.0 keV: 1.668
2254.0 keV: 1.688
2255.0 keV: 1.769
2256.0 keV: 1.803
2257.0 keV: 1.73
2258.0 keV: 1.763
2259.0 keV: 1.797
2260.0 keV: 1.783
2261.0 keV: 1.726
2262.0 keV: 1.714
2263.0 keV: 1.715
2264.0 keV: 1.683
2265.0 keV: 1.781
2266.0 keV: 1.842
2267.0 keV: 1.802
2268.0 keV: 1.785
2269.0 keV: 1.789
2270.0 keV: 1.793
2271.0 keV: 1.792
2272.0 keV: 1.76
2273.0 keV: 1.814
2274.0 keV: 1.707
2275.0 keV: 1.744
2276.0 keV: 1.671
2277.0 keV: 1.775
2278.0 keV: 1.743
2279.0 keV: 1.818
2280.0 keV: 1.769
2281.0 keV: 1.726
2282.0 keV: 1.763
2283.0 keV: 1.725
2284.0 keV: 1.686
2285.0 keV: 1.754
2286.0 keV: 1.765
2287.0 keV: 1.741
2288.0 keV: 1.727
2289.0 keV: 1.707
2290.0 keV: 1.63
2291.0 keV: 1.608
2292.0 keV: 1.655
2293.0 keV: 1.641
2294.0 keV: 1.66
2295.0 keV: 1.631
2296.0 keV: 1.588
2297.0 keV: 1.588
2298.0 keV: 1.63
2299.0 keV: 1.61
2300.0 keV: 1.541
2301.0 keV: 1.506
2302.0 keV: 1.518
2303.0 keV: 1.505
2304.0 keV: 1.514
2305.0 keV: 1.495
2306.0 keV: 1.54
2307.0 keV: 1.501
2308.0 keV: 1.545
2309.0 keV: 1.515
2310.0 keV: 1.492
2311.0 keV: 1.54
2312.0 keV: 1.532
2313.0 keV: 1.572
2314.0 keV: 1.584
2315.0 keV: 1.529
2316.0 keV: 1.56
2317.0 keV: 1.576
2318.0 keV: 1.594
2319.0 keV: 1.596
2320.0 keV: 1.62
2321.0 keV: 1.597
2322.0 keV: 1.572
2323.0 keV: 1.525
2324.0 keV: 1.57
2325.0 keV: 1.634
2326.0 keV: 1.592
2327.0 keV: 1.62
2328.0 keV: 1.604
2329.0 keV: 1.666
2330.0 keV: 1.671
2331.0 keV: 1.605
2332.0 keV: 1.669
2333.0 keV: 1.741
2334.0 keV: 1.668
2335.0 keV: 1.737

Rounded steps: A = 1.13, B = 1.9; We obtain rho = 1.3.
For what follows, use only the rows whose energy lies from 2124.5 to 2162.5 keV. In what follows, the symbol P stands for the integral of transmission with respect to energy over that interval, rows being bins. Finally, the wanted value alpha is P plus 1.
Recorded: 90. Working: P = 89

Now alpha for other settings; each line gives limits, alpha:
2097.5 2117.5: 40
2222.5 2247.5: 41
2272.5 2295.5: 40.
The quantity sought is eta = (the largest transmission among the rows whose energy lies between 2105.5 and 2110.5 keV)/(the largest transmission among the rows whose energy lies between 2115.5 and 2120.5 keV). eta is 0.9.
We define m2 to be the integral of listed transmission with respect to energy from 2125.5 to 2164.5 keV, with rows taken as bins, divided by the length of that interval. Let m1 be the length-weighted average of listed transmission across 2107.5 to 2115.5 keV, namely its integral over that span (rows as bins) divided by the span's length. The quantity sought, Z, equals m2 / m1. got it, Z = 1.2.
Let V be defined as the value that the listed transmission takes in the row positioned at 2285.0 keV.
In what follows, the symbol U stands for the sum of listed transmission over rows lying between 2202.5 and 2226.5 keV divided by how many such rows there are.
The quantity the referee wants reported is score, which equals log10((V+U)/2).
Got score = 0.17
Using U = 1.22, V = 1.754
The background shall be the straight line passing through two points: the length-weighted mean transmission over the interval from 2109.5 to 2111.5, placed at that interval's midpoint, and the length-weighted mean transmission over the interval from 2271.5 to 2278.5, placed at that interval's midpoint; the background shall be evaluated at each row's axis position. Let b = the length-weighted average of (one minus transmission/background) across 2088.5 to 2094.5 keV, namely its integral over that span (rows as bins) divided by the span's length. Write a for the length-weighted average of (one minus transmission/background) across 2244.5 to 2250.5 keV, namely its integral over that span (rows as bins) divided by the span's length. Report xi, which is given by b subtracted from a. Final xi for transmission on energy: 0.10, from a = 0.05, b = -0.1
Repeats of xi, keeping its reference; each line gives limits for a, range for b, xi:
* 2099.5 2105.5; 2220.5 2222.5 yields -0.31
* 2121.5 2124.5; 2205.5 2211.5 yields -0.53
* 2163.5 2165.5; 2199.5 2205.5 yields -0.44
